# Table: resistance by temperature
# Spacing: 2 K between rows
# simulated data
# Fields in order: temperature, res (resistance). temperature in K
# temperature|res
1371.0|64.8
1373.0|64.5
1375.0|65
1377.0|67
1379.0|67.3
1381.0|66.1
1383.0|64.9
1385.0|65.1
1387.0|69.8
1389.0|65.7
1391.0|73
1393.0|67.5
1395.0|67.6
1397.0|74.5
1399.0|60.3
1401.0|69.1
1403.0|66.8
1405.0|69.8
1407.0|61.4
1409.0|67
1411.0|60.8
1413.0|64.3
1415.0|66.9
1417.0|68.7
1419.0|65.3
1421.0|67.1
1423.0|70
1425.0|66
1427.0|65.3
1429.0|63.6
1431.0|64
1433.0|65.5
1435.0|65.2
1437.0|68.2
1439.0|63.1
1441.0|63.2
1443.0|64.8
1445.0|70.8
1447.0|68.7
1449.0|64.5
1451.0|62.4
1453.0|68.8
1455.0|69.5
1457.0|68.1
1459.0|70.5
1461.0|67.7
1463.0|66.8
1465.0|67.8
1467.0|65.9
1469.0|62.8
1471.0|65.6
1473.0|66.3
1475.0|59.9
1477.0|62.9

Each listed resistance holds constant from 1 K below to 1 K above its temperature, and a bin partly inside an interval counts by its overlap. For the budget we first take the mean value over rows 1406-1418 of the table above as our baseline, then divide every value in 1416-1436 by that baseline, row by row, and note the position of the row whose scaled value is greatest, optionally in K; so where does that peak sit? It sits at 1423.0 K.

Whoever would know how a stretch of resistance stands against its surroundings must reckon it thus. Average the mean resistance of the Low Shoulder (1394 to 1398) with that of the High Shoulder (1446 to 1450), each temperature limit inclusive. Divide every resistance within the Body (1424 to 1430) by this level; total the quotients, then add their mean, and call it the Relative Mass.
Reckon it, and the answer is 3.78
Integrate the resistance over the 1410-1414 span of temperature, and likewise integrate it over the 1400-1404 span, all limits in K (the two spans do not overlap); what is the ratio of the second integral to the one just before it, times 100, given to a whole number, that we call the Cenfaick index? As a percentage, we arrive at 109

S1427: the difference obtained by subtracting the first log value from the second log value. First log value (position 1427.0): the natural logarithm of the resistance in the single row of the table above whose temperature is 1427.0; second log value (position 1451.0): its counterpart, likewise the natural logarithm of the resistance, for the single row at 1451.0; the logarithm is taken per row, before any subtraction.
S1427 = -0.05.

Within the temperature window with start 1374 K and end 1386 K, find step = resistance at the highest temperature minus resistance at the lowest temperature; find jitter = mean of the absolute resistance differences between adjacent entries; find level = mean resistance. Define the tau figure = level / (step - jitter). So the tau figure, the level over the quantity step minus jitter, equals -75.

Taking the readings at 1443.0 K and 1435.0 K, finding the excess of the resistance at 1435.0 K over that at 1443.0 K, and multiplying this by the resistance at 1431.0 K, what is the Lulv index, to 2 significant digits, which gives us 26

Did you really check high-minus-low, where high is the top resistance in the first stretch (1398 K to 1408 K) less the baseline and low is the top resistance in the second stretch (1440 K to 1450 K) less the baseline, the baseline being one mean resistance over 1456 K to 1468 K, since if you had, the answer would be -1.0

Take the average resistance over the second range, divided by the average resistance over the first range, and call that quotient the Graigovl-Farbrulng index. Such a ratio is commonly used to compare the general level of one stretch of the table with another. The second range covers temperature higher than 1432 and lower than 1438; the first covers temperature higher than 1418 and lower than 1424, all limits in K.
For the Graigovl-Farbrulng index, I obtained 0.98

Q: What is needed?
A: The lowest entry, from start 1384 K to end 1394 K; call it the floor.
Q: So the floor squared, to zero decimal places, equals 4238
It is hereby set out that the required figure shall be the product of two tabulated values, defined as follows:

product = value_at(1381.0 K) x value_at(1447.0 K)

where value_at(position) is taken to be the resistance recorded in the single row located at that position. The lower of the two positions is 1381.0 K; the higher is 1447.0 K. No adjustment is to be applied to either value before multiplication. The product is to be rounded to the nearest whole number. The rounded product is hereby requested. 4541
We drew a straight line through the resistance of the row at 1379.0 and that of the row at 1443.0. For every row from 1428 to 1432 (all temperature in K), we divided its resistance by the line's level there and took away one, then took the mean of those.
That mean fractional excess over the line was -0.023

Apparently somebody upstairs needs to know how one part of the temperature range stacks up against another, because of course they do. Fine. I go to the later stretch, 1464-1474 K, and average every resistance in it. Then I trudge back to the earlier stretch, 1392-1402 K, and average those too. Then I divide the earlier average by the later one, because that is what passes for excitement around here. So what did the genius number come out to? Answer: 1.03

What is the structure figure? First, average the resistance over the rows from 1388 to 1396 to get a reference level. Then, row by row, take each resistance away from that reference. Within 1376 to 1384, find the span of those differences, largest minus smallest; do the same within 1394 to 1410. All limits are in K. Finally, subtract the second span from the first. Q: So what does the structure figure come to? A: -12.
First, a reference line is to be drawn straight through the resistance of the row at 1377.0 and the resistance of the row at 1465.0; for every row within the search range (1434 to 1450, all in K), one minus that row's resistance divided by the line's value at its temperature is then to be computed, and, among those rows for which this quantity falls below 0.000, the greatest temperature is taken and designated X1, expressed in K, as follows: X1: 1447.0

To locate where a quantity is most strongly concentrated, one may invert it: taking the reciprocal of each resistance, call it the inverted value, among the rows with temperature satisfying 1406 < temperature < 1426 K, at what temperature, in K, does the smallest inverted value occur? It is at 1423.0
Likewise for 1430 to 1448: 1445.0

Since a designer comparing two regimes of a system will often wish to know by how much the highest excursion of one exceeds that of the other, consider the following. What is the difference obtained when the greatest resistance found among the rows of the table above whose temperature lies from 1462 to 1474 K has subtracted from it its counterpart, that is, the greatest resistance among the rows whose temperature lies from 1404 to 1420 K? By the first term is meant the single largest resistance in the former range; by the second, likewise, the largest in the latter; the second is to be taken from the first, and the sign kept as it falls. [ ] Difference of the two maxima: -2.0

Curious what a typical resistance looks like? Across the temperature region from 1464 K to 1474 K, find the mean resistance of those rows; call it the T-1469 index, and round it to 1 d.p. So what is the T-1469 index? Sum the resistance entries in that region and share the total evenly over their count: 65.7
